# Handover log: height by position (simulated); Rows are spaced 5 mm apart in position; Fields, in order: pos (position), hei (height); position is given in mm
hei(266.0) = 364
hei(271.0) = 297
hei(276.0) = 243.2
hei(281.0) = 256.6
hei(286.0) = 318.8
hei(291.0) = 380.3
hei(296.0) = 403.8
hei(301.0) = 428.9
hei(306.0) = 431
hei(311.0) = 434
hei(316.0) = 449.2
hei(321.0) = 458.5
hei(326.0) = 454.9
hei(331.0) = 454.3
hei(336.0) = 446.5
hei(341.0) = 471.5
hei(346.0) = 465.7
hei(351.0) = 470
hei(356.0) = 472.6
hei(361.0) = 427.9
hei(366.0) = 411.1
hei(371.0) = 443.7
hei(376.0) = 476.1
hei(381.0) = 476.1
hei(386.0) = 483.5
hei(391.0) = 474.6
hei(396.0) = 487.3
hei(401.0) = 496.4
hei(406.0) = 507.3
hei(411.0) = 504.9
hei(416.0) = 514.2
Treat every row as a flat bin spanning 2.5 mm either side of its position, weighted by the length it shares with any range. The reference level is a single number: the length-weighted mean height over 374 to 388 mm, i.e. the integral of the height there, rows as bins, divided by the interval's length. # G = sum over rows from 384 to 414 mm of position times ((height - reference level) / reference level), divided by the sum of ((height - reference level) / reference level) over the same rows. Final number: 404.9 mm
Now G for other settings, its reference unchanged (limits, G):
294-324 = 305.3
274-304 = 284.2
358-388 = 365.2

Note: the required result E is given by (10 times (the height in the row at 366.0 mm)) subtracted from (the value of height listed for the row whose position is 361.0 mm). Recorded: -3683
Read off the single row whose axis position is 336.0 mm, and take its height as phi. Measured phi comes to 446.5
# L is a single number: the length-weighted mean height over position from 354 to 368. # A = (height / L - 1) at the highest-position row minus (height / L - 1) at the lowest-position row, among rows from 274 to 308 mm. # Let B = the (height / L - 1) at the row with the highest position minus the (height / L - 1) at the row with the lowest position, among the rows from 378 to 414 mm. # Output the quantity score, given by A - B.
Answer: 0.36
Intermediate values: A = 0.43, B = 0.07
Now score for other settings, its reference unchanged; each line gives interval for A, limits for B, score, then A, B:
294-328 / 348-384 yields 0.10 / 0.12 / 0.01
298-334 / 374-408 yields -0.01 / 0.06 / 0.07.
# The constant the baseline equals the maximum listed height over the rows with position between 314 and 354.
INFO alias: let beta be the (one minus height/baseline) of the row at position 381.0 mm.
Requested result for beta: -0.01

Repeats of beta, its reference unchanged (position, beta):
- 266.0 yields 0.23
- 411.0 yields -0.07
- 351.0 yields 0.00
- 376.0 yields -0.01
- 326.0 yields 0.04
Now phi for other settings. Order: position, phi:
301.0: 428.9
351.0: 470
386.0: 483.5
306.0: 431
